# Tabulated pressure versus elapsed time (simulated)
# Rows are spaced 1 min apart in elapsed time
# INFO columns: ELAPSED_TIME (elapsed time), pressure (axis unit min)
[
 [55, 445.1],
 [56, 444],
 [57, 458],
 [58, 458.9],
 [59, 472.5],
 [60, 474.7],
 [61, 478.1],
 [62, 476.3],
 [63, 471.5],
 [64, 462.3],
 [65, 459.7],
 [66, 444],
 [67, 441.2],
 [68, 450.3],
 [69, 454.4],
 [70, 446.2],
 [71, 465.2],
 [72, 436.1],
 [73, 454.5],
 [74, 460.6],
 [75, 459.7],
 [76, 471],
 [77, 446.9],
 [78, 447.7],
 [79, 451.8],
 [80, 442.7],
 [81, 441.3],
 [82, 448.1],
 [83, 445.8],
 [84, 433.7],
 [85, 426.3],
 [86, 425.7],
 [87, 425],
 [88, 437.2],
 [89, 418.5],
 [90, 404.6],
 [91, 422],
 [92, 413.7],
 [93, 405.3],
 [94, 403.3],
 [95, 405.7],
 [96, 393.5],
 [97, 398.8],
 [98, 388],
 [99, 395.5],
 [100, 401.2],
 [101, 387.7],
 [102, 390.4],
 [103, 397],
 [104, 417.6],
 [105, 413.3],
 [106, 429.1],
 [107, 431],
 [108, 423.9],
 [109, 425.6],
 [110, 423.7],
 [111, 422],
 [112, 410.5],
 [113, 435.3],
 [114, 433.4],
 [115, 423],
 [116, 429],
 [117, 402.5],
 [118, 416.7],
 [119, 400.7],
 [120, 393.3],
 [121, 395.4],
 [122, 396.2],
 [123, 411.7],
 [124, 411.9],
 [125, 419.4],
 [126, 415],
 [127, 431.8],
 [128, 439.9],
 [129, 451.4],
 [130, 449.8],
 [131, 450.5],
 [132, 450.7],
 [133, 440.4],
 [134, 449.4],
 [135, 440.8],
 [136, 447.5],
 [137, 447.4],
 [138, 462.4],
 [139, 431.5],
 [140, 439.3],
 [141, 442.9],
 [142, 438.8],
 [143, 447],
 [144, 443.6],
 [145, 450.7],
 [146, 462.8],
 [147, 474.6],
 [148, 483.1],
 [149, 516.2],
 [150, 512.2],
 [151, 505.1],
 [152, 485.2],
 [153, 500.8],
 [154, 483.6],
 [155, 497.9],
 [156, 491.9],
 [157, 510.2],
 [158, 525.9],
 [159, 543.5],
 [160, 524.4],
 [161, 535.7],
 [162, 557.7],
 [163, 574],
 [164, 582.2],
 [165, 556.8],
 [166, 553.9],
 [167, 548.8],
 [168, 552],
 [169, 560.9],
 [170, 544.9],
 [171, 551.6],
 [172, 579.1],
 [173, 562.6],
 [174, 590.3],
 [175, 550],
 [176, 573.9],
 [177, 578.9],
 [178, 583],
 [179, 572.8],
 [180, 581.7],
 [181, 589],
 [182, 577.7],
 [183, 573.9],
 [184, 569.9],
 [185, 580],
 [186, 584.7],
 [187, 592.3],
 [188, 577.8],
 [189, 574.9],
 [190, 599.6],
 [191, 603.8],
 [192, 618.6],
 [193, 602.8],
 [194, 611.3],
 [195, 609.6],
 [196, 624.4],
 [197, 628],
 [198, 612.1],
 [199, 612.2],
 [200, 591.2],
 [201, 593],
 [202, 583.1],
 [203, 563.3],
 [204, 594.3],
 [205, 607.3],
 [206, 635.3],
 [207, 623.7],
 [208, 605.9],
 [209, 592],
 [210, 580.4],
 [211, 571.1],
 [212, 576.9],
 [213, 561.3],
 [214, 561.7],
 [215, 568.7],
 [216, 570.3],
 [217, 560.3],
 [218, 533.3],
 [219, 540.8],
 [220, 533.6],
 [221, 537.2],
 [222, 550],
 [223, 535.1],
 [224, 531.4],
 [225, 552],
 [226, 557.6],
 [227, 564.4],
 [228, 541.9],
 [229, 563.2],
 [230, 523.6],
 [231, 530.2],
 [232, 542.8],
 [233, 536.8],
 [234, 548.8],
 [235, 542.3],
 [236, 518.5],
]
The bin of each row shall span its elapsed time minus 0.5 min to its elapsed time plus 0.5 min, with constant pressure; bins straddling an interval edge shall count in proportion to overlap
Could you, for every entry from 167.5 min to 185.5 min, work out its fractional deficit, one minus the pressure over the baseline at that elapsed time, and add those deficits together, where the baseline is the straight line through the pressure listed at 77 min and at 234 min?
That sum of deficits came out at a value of -2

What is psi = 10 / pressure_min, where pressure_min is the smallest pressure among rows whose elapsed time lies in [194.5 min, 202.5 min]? 0.017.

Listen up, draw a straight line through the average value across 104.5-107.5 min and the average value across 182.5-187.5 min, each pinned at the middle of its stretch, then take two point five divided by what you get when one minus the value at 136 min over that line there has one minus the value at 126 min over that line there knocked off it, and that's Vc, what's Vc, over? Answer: -81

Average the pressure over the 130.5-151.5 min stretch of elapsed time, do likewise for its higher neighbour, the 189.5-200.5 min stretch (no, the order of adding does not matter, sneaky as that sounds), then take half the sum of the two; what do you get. 535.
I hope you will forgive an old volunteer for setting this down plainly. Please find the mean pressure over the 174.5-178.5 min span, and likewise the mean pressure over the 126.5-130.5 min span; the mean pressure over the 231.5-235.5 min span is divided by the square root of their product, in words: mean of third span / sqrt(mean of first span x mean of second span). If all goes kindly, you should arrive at 1.08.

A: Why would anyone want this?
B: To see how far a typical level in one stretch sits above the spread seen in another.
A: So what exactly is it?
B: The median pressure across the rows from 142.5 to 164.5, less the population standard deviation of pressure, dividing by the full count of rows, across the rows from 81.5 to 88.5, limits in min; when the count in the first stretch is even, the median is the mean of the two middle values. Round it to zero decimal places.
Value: 494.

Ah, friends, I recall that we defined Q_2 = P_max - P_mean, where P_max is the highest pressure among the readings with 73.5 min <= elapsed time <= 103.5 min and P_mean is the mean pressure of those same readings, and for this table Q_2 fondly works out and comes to 48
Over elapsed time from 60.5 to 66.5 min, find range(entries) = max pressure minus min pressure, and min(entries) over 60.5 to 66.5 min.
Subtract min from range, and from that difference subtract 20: -430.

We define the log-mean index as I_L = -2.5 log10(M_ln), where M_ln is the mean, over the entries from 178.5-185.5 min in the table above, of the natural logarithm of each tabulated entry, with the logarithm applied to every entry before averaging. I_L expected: -2.01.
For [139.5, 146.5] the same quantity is -1.96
